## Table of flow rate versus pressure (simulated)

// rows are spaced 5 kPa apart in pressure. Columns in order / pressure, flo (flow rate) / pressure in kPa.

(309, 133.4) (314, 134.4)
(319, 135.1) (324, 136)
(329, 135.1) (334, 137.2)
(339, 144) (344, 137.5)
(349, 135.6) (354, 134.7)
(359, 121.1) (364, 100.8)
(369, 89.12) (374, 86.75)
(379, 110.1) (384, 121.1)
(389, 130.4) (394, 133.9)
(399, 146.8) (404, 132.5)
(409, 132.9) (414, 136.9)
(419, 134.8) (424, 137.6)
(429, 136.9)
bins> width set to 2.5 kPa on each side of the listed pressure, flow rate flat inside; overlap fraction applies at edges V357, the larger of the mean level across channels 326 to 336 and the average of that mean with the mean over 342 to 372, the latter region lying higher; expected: 136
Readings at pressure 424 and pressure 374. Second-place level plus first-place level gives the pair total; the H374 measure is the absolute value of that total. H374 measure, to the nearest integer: 224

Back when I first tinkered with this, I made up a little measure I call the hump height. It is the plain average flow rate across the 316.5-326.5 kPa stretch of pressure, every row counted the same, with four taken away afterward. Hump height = 132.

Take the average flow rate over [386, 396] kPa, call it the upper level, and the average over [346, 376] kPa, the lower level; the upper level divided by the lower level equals 1.2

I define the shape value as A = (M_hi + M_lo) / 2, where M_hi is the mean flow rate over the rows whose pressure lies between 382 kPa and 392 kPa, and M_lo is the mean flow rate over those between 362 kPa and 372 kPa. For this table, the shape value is 110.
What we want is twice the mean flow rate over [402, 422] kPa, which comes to 269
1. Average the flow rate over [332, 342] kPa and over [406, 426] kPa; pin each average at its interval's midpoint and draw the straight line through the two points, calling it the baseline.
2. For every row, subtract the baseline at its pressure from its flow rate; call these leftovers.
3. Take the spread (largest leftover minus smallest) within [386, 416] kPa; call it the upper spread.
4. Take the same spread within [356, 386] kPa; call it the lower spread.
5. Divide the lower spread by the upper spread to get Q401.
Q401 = 2.1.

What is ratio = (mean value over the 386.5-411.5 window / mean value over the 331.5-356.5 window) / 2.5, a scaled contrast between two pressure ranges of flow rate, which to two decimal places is 0.39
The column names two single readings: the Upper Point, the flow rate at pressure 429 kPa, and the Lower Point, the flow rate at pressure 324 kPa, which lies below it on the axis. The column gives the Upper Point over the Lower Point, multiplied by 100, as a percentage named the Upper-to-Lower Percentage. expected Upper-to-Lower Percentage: 101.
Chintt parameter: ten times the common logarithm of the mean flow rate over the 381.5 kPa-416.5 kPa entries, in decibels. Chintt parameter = 21.3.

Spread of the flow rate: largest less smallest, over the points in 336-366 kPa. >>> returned 43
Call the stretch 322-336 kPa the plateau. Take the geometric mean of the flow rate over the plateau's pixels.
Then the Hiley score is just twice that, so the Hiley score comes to 272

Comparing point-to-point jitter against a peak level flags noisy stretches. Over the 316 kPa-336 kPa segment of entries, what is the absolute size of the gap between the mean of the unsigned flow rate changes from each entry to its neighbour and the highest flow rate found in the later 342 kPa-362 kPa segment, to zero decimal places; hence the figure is 136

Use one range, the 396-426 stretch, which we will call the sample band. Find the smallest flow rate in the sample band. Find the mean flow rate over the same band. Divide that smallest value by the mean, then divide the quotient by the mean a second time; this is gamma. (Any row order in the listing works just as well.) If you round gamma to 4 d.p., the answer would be 0.0071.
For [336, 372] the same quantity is 0.0059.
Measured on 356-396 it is 0.0070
